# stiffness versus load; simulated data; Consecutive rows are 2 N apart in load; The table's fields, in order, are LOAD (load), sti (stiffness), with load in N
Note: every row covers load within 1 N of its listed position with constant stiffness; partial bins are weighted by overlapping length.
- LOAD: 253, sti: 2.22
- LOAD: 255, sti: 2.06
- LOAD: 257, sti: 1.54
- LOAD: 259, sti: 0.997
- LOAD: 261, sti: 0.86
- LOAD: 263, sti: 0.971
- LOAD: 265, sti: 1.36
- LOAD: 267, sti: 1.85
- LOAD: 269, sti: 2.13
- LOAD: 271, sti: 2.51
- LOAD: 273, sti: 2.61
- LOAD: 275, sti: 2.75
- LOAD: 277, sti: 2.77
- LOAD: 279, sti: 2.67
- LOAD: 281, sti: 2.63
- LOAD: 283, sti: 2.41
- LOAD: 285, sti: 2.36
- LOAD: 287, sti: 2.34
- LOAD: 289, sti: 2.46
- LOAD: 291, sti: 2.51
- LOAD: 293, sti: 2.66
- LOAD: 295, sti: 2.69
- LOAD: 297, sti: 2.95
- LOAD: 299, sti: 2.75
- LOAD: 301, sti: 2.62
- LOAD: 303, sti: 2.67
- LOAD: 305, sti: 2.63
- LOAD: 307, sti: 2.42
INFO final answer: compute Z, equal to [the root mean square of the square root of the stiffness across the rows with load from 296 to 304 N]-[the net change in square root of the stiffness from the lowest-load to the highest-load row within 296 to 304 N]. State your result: 1.74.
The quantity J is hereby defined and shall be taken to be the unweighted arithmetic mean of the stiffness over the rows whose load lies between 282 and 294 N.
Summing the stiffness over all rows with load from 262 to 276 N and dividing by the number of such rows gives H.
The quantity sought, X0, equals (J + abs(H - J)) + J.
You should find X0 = 5.34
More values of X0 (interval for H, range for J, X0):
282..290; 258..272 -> 3.92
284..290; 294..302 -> 5.87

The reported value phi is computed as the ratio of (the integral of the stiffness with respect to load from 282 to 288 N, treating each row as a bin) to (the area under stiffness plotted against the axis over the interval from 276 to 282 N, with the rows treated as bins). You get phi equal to 0.88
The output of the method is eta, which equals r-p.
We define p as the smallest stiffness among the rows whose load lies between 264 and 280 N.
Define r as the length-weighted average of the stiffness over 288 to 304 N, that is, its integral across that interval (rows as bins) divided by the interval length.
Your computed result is 1.3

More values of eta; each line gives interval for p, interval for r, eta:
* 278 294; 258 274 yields -0.7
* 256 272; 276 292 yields 1.7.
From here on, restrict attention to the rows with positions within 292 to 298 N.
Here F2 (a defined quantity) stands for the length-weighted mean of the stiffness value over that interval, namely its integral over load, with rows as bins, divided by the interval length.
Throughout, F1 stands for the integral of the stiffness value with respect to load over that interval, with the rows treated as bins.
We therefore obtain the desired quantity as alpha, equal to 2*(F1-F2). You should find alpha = 28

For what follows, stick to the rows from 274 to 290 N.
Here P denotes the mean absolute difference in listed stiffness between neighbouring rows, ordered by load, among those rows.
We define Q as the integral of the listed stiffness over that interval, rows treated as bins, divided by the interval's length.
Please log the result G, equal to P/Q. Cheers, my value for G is 0.032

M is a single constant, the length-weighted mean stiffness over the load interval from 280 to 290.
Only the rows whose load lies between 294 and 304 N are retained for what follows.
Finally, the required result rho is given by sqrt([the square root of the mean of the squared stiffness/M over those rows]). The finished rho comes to 1.06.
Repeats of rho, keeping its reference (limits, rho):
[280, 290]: 1.00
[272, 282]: 1.05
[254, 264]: 0.75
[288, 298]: 1.04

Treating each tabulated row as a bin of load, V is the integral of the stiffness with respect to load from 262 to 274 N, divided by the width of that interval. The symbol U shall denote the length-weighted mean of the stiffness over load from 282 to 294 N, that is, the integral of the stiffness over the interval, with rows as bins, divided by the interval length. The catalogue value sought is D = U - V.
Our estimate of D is 0.6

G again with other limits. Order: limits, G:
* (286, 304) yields 0.047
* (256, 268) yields 0.264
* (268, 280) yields 0.058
